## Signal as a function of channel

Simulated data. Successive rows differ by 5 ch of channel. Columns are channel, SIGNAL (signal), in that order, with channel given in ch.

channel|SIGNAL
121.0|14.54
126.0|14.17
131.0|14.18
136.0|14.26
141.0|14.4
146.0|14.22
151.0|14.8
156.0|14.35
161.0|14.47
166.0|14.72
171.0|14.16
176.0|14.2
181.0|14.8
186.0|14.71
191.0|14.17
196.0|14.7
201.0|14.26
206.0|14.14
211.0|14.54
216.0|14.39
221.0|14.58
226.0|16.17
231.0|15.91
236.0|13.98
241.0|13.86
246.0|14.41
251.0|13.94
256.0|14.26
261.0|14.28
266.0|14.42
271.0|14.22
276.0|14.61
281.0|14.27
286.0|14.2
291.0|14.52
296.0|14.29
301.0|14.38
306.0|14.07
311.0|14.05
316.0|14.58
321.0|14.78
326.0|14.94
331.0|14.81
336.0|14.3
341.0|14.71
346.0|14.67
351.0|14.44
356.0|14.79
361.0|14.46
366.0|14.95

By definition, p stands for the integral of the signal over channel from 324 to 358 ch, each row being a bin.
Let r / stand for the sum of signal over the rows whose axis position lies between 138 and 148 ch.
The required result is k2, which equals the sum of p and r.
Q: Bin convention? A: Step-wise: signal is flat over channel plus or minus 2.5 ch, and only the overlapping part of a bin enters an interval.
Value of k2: 527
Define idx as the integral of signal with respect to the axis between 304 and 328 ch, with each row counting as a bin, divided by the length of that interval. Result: 14.5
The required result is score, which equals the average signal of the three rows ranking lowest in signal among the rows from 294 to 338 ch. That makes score 14.1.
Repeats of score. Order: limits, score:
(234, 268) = 13.9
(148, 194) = 14.2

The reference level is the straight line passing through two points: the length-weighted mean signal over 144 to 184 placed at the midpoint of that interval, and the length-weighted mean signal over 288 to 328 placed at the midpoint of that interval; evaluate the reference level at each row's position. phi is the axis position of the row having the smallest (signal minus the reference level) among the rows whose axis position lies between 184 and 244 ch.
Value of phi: 241.0 ch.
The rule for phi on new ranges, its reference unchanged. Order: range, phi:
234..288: 241.0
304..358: 311.0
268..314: 311.0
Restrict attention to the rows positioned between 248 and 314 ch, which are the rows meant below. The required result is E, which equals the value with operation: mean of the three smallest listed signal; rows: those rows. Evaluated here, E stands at 14.0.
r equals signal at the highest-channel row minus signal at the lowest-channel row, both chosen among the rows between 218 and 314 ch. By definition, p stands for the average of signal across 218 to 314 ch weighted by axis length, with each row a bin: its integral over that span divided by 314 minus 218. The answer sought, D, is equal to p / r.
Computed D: -27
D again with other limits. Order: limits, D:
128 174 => -720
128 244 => -45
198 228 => 8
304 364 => 37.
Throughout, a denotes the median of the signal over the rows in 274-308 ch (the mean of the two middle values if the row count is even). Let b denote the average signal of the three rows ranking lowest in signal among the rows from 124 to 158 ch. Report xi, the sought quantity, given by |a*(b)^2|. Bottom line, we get 2877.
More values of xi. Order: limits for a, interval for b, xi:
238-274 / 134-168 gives 2907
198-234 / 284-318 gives 2893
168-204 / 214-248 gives 2826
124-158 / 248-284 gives 2851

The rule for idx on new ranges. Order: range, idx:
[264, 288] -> 14.3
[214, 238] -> 15.0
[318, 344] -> 14.7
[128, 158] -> 14.4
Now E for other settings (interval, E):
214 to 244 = 14.1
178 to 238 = 14.1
